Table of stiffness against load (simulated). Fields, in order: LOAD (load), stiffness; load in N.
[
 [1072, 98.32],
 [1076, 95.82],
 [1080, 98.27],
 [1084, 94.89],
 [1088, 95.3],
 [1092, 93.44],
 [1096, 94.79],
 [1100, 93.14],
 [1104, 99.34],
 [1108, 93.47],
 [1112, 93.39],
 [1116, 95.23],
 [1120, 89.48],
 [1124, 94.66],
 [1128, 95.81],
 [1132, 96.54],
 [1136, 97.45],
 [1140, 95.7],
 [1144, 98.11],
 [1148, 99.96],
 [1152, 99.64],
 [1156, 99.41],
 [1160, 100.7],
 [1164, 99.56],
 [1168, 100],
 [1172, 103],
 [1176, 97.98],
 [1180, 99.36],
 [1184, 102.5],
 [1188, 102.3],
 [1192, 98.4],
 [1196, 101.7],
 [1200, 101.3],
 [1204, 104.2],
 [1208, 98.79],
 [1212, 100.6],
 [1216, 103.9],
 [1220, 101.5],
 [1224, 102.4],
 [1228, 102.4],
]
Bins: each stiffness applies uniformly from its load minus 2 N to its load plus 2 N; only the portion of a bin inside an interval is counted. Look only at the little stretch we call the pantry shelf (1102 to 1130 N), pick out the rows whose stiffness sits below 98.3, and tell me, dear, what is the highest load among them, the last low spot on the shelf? 1128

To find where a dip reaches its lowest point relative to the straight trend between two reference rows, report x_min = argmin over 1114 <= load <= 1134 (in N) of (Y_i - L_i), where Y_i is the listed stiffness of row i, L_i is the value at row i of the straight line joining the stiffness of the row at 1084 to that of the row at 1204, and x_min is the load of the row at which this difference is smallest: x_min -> 1120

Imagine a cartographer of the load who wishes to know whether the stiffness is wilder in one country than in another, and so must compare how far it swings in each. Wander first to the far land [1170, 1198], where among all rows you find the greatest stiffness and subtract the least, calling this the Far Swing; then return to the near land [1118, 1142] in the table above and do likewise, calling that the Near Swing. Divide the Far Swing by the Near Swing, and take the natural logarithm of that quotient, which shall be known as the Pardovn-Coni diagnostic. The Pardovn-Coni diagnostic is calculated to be -0.5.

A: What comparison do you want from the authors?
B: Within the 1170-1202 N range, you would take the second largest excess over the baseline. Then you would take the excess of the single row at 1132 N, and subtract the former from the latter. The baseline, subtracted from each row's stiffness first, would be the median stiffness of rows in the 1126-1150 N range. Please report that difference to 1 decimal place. -6.0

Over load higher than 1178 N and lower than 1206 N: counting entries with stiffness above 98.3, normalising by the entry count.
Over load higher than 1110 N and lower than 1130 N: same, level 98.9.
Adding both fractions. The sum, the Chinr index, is 1.00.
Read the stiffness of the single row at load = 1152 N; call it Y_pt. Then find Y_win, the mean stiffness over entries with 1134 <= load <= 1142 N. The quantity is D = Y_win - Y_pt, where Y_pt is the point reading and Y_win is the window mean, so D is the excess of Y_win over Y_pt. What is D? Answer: -3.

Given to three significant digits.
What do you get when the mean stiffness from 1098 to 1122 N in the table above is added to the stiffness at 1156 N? 193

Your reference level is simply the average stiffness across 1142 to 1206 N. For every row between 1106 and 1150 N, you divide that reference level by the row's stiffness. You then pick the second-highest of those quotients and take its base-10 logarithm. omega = 0.032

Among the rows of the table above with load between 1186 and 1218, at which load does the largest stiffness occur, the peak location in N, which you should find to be 1204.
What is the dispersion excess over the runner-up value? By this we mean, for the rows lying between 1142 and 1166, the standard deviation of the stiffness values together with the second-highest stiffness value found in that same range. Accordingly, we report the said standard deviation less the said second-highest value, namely -99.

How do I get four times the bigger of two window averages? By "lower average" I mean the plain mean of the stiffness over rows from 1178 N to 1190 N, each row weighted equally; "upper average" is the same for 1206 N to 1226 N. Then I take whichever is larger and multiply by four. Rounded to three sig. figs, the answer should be 406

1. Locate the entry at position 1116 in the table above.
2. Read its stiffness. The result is 95.23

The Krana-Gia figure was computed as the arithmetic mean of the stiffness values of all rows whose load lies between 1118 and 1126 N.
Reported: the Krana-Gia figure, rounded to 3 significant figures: 92.1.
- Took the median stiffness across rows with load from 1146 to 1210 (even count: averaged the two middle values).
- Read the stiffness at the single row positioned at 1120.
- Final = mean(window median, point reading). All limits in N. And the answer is 95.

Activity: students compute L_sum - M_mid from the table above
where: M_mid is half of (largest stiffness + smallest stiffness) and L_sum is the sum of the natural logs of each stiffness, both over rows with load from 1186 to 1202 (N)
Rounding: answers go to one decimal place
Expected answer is -81.9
